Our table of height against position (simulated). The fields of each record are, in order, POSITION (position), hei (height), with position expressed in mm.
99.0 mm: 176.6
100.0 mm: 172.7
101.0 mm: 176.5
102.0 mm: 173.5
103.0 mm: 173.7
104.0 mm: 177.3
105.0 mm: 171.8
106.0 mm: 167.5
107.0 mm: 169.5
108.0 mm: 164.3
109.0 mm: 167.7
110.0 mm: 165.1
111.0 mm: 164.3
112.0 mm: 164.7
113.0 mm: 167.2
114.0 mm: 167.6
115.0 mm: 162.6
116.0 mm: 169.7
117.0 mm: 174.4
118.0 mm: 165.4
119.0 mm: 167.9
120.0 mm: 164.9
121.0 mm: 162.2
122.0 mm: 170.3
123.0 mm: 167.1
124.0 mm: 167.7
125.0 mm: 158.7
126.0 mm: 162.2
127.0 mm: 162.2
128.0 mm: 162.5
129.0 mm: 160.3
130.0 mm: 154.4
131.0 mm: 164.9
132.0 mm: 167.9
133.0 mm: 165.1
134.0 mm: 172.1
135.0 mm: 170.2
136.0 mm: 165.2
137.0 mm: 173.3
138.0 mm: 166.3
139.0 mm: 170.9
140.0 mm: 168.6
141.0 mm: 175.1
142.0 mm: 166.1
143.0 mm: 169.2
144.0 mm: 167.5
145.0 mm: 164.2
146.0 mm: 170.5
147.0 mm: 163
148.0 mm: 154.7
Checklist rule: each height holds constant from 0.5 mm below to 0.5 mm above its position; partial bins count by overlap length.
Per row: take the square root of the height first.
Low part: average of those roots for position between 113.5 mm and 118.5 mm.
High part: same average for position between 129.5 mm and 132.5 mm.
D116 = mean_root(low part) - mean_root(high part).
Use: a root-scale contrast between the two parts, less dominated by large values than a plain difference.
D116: 0.22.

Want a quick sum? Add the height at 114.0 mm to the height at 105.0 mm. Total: 339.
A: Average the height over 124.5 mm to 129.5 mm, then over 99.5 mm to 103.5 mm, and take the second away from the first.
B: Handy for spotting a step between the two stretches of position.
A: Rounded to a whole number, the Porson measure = -13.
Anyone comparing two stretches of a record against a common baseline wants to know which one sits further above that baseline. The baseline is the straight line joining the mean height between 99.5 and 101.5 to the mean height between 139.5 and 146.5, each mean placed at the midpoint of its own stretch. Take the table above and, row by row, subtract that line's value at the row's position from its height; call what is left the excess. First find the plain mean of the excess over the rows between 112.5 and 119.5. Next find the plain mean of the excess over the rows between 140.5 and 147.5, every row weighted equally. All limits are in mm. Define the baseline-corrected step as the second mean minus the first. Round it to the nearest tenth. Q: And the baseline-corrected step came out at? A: 4.0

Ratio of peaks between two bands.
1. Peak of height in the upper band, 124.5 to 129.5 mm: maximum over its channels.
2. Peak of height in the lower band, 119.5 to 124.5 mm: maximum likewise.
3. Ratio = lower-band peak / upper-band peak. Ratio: 1.05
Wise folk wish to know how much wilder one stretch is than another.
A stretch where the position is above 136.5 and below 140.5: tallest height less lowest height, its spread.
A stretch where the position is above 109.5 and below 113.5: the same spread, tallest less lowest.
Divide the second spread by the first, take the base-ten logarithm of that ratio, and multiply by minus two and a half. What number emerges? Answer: 1.0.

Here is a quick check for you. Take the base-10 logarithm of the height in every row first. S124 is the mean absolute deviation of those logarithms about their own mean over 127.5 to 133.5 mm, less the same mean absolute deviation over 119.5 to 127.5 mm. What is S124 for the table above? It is 0.0011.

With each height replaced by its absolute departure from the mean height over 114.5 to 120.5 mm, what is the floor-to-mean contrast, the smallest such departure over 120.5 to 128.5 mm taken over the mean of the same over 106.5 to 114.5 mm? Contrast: 0.12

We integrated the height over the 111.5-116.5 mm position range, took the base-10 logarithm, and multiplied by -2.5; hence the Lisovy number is -7.30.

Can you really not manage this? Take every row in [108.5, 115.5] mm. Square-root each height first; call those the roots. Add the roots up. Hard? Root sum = 90.1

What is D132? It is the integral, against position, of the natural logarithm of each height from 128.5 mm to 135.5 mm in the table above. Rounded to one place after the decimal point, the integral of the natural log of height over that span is 35.7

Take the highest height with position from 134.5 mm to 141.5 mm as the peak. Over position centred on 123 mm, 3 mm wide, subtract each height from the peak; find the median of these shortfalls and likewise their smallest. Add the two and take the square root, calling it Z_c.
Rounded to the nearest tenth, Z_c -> 3.5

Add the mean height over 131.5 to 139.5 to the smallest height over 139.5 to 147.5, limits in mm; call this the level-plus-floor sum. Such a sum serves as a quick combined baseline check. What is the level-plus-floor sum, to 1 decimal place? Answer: 331.9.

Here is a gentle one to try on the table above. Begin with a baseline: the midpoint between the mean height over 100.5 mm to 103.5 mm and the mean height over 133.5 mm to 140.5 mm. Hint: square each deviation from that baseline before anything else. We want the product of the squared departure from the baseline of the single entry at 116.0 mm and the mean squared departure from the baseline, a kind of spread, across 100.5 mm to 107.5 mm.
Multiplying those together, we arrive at 62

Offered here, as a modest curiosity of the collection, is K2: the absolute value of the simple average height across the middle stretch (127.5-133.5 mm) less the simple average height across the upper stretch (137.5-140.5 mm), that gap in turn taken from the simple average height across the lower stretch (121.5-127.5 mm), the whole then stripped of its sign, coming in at 159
